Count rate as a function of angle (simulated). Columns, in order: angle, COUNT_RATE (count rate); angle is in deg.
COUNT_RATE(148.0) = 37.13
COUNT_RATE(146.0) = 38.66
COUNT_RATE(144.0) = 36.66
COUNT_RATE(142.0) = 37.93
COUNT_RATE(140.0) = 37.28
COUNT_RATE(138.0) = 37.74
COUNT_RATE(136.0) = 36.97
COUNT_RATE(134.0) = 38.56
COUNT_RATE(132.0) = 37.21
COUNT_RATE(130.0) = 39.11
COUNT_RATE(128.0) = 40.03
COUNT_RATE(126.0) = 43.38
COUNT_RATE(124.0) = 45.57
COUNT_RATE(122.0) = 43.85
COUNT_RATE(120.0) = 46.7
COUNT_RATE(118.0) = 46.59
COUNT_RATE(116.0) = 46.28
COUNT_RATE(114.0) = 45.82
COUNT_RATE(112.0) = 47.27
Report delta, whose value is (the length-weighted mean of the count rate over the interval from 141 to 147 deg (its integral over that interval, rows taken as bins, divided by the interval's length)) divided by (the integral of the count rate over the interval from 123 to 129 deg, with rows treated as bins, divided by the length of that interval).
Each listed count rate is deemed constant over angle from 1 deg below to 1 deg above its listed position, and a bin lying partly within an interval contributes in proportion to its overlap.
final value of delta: 0.88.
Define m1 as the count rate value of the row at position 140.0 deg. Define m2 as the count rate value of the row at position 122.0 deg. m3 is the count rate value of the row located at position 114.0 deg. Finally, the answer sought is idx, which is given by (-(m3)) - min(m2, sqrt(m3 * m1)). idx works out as -87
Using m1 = 37.28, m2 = 43.85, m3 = 45.82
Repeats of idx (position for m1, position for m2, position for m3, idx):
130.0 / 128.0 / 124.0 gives -86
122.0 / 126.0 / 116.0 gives -90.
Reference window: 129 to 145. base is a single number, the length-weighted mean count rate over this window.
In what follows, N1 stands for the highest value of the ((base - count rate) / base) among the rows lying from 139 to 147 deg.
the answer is 0.03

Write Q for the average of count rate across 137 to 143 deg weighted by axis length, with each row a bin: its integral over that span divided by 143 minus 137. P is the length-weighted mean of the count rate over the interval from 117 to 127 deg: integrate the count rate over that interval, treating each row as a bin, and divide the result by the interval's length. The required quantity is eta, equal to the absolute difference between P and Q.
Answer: 7.6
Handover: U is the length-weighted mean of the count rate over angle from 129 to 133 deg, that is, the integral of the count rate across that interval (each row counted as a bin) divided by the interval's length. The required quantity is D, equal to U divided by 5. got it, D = 7.6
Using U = 38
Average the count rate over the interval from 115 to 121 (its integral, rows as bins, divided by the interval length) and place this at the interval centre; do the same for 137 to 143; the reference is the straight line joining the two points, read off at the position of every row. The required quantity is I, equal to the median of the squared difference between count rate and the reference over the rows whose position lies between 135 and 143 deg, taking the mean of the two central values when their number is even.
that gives 0.8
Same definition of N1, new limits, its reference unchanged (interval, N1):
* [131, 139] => 0.02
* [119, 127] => -0.15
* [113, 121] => -0.22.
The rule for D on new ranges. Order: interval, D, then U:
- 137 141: 7.5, 38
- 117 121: 9.3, 47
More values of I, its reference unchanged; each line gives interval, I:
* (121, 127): 1.1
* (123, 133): 6.1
